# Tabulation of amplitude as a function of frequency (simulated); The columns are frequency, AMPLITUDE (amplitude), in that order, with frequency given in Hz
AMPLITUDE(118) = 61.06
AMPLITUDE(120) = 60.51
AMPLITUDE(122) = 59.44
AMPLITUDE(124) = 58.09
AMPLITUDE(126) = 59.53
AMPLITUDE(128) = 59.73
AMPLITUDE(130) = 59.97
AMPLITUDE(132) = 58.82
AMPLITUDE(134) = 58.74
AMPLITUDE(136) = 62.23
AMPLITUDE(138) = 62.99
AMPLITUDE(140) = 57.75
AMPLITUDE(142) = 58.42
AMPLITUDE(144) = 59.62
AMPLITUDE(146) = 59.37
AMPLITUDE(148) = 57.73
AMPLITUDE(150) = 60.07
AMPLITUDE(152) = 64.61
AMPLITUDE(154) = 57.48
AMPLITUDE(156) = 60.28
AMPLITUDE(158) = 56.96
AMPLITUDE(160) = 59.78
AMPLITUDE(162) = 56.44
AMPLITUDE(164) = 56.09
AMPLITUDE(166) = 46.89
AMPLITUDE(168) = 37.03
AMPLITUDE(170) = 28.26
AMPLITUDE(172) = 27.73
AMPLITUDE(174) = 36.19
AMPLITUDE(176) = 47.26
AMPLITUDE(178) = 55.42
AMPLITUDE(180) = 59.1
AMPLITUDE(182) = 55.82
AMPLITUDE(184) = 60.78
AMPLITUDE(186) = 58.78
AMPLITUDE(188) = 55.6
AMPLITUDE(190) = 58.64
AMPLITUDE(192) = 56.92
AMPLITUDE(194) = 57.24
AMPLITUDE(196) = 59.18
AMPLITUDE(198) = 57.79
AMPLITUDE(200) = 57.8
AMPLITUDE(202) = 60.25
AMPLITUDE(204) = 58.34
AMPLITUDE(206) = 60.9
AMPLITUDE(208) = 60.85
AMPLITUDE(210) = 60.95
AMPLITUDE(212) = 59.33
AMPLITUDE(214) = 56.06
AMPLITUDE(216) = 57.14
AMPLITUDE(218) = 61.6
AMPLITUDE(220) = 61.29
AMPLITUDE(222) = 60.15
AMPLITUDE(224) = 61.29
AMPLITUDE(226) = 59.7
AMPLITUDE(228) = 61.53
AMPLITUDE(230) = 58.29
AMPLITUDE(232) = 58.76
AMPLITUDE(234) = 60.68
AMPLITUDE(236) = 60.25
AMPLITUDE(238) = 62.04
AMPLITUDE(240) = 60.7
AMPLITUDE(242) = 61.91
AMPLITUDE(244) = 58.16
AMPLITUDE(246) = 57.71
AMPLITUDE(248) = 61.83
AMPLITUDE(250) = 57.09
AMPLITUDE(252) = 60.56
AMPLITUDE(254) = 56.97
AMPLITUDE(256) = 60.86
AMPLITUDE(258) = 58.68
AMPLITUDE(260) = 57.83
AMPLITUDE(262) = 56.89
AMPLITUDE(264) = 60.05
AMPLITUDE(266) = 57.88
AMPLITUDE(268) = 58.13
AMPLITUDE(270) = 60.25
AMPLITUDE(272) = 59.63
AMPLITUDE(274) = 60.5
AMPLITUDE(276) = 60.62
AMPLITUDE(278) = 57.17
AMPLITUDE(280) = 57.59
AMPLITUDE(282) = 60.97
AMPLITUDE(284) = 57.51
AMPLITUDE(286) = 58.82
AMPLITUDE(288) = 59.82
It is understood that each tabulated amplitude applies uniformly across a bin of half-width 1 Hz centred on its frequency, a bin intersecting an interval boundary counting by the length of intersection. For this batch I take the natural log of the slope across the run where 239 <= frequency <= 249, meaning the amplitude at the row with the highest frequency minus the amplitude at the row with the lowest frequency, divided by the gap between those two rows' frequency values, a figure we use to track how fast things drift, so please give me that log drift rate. -2.0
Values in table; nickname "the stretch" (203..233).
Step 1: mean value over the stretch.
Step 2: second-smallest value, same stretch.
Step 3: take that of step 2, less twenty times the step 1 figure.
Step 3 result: -1138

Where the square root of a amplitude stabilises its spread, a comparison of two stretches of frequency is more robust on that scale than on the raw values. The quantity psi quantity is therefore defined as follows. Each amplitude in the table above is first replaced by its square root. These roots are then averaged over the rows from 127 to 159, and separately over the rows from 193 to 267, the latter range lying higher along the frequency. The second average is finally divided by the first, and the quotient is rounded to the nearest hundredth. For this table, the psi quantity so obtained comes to 1.00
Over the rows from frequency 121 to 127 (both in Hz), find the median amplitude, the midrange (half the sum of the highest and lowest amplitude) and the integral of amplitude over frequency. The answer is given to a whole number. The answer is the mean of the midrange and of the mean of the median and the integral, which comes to 133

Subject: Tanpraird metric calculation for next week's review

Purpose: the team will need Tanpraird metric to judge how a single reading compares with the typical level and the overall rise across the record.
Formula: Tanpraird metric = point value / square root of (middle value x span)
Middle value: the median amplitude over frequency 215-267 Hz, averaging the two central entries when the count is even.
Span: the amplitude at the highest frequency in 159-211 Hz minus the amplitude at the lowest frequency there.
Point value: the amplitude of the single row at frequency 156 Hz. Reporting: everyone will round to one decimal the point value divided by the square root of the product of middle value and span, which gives 7.2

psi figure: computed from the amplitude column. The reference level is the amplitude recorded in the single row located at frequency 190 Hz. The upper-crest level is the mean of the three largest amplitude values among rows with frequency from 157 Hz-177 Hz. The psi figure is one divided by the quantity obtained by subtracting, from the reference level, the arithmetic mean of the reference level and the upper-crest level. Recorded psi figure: 2.2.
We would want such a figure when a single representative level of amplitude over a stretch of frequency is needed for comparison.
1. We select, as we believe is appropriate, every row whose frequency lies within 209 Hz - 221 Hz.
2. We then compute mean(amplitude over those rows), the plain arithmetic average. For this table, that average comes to 59.4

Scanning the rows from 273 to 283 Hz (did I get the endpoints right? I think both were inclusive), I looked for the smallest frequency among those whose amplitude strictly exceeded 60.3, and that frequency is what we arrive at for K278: 274 Hz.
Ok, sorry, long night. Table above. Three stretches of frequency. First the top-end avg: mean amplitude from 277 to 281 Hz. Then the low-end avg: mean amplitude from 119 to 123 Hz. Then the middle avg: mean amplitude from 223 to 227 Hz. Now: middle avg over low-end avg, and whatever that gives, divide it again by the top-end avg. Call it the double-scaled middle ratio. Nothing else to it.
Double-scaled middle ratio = 0.0176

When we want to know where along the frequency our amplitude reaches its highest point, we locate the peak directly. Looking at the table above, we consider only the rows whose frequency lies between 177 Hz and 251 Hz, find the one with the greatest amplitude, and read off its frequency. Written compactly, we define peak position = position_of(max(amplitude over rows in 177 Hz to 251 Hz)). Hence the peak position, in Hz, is 238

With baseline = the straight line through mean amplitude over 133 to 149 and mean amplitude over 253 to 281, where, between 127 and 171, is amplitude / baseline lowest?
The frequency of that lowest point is 170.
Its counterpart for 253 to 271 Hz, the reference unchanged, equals 262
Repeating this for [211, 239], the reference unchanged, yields 214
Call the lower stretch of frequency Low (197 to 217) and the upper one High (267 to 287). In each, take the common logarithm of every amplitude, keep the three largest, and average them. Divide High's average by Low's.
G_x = 1.00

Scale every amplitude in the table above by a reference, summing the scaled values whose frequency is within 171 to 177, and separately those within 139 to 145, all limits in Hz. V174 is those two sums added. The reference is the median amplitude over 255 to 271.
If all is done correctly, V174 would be 4.91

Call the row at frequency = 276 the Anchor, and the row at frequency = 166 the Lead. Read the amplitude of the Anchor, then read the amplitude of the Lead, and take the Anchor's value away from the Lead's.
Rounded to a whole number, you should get -14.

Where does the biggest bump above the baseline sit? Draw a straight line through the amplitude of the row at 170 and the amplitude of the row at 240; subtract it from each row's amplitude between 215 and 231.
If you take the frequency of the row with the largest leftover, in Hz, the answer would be 218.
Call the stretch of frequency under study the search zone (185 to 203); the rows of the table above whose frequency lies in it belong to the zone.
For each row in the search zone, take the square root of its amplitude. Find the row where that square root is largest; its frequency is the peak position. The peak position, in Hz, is 202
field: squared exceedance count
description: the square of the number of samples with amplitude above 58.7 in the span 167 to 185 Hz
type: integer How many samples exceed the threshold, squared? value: 4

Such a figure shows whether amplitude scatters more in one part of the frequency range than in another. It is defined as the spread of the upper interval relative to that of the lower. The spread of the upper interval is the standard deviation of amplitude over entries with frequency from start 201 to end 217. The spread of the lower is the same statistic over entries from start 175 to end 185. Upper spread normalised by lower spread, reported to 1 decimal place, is 0.4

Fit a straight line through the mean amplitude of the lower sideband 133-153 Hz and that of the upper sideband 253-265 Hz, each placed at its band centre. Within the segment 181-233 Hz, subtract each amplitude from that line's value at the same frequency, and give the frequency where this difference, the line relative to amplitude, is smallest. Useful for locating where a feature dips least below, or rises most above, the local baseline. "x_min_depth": 228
